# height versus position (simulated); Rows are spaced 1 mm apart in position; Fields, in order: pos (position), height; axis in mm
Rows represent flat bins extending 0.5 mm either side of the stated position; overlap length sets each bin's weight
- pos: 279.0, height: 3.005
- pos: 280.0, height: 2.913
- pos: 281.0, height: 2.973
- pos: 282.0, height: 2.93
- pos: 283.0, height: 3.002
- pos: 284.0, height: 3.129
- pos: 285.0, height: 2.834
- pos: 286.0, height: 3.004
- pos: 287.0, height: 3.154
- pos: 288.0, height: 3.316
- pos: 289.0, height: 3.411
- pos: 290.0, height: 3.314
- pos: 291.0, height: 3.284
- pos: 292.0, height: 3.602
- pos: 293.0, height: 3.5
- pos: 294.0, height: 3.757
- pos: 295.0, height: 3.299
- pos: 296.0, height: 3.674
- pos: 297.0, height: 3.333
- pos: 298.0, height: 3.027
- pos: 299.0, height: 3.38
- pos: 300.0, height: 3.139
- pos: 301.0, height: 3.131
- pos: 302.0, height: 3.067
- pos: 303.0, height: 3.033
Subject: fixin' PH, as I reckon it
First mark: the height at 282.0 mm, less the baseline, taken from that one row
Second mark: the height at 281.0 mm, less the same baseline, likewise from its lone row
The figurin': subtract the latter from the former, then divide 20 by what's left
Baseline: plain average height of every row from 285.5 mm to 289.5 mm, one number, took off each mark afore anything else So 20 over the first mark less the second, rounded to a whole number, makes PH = -465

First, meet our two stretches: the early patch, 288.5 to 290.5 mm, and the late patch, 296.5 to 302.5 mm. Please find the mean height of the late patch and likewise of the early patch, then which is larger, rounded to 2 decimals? 3.36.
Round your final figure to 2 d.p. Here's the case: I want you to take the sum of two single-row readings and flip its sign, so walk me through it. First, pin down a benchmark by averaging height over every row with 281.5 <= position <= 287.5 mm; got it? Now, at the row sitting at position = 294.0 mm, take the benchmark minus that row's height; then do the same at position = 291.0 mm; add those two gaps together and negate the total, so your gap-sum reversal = 1.02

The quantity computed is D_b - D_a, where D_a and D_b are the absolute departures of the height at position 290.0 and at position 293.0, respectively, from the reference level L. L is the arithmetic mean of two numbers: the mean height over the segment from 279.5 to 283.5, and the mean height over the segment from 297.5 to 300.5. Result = 0.19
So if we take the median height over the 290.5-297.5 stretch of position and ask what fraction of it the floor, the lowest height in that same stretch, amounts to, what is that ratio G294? 0.938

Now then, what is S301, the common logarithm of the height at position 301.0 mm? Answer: 0.496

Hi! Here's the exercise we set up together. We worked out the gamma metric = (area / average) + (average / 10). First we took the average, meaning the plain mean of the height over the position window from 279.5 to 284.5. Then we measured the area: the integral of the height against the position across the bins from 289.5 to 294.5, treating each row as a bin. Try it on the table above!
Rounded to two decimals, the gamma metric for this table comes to 6.14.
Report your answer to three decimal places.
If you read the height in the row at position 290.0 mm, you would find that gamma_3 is 3.314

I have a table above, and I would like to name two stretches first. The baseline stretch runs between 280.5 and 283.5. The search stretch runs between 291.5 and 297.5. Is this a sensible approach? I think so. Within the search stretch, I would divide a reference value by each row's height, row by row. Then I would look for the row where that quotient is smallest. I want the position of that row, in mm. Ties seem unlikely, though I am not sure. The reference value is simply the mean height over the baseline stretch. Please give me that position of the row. 294.0 mm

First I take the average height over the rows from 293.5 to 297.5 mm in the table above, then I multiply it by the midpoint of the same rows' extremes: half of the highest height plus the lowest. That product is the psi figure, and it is 12.4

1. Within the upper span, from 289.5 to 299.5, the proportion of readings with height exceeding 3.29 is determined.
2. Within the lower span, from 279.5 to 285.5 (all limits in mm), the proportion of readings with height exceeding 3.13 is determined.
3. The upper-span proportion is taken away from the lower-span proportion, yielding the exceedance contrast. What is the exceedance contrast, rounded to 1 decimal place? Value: -0.8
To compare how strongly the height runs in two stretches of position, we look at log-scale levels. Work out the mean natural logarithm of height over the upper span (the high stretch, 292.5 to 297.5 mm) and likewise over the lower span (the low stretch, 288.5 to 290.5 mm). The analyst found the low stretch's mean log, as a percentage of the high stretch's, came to 97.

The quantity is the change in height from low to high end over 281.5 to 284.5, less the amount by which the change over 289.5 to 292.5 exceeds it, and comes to 0.11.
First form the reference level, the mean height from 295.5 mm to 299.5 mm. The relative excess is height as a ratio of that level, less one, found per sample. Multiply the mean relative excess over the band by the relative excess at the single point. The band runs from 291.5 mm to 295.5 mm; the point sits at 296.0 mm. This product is 0.0053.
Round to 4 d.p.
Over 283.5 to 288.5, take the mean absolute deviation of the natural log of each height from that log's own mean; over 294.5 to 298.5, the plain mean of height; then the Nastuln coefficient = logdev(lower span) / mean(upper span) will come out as 0.0132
